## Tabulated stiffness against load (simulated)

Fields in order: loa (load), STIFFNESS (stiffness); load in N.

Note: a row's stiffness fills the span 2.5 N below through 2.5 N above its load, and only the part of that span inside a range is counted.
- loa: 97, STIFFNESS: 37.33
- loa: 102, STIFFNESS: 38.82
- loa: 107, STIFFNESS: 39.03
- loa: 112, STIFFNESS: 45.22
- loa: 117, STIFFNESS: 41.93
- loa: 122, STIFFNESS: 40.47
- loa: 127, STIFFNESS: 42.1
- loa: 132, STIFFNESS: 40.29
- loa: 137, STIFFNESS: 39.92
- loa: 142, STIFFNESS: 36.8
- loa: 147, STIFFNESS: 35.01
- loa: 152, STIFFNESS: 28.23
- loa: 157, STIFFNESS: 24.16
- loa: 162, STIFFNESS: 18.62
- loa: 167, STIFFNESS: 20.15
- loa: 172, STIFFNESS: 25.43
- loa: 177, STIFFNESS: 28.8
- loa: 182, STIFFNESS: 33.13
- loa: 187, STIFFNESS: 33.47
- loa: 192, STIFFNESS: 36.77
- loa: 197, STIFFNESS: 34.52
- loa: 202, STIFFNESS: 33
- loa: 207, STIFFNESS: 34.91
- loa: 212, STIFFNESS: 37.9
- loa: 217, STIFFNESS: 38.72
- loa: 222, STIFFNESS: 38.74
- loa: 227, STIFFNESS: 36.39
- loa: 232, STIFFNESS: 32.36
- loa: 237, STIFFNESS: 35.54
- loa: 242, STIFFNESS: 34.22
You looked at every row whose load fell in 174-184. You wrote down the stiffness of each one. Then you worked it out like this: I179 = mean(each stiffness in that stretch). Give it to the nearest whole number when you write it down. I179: 31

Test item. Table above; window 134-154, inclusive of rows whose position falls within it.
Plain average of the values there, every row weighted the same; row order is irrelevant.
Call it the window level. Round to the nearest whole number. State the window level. 35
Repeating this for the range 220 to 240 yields 36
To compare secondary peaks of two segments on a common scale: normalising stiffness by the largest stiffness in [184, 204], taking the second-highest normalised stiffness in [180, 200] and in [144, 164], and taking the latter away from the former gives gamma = 0.17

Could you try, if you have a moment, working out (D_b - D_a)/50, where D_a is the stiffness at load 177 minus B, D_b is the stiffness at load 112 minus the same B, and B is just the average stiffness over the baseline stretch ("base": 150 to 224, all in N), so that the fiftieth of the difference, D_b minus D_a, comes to 0.33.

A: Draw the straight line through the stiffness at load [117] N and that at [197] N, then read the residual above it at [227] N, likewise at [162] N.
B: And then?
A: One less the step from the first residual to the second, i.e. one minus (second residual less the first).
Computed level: 25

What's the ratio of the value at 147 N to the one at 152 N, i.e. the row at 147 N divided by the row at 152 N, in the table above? 1.2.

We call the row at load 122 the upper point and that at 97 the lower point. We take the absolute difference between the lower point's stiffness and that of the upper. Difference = 3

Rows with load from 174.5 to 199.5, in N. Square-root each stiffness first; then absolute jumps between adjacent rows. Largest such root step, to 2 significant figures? 0.39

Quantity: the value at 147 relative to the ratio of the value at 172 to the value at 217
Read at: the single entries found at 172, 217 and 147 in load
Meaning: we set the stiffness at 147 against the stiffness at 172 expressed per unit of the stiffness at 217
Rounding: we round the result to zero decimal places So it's 53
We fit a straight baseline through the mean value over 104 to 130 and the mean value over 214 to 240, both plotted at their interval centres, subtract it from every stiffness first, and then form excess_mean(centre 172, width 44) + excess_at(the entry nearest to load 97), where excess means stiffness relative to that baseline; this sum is -17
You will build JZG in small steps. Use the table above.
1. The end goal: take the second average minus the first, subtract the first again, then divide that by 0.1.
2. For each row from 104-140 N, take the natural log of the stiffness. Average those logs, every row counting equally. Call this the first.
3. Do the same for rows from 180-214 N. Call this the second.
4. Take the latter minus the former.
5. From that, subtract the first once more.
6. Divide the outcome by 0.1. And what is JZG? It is -39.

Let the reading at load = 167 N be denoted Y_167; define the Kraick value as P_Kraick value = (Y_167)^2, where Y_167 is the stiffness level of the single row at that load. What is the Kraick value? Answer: 406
